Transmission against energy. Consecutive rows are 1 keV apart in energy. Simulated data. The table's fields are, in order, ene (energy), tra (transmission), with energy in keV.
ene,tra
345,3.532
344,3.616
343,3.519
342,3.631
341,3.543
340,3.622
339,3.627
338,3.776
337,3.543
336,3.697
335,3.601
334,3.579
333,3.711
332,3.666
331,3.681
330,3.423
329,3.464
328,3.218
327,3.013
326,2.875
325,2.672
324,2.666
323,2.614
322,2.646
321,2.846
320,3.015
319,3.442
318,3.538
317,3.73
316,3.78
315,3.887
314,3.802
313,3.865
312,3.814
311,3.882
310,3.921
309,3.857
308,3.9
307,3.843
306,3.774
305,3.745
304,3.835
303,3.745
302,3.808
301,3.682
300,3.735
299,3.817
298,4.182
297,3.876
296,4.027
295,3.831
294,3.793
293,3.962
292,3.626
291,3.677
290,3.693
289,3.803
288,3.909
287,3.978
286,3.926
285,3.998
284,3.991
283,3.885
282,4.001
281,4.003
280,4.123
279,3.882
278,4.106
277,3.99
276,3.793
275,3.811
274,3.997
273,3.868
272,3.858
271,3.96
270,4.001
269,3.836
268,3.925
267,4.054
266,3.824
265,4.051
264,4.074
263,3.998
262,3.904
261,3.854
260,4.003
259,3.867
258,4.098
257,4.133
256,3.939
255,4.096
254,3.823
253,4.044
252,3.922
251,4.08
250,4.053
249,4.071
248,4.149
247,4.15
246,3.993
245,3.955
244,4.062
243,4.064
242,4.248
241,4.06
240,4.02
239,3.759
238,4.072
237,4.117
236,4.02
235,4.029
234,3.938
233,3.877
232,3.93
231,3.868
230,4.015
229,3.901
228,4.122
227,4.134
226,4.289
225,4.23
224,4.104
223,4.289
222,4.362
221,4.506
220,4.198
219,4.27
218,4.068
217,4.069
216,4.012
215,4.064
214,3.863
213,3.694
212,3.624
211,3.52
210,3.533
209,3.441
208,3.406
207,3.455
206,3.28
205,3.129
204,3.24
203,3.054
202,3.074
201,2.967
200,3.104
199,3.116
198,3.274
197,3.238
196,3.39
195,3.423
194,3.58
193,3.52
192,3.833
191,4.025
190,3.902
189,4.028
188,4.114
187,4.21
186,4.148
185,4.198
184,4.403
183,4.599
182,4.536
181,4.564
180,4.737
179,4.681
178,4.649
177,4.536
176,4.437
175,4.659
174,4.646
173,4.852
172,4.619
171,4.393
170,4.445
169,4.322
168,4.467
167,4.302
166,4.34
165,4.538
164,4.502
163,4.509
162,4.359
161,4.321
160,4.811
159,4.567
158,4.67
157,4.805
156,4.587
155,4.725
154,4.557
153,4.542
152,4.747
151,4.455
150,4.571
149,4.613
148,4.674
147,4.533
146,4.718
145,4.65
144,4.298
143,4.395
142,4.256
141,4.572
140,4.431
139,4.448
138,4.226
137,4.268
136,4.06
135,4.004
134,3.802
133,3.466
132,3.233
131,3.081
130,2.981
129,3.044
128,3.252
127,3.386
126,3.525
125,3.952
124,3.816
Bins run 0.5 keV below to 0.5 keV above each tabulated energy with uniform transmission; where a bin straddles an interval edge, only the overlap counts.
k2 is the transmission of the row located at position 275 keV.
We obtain 3.811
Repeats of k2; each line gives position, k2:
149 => 4.613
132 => 3.233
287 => 3.978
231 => 3.868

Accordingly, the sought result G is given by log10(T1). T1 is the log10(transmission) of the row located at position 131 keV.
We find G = -0.31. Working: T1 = 0.489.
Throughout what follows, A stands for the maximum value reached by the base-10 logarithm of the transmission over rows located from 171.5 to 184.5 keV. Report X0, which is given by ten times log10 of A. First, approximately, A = 0.686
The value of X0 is -1.6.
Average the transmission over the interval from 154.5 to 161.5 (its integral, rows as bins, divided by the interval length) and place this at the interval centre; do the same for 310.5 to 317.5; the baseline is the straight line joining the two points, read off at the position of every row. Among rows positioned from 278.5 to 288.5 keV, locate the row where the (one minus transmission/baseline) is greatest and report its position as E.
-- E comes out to 279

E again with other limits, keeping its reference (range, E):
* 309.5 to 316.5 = 316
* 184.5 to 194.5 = 193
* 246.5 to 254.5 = 254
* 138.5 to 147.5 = 142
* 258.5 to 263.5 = 261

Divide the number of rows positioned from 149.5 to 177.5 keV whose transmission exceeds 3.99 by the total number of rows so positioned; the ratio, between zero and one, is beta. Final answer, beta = 1.0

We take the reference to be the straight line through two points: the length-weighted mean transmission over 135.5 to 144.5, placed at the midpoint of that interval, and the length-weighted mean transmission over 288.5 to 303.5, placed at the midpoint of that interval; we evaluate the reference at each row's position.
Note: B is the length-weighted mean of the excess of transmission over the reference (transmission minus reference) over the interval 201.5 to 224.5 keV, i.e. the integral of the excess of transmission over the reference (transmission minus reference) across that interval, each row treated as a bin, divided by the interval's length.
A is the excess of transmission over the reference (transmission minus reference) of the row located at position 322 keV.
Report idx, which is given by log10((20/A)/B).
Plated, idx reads 1.7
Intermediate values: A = -1.09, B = -0.34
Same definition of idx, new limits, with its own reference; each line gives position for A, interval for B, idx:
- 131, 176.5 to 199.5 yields 2.0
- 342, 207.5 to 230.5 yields 3.8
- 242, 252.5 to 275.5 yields 3.3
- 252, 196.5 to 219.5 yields 2.9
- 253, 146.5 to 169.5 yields 2.9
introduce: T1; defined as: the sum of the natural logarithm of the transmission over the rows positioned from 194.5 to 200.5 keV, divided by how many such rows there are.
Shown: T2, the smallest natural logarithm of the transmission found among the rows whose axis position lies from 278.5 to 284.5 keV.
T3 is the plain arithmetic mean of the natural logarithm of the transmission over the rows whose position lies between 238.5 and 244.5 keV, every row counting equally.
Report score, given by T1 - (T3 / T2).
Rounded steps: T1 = 1.18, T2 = 1.36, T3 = 1.39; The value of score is 0.2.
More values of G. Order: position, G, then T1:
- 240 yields -0.22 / 0.604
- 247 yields -0.21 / 0.618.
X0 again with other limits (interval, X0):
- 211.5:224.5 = -1.8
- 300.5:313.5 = -2.3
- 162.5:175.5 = -1.6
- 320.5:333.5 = -2.4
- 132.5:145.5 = -1.8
